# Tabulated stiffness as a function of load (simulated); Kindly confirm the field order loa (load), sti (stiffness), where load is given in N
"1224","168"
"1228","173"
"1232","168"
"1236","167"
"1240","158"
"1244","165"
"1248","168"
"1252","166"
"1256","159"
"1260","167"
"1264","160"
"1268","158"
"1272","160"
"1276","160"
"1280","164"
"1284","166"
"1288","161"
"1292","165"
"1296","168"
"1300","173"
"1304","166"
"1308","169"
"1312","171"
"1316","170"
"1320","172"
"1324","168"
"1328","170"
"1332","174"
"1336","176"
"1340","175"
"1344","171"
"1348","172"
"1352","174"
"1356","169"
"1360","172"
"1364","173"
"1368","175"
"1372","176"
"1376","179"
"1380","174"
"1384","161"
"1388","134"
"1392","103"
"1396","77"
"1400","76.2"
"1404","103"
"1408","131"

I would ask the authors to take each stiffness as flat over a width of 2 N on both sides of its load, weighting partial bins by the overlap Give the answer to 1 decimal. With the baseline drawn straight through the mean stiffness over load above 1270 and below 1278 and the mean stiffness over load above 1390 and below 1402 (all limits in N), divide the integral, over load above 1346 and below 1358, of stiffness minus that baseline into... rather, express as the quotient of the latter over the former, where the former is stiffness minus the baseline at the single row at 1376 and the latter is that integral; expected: 8.8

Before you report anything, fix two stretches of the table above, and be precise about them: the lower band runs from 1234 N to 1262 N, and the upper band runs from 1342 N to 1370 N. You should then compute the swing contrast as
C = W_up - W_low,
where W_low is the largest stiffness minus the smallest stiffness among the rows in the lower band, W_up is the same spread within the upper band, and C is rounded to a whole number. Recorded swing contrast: -4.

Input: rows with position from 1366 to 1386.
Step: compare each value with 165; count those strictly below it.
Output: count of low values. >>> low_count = 1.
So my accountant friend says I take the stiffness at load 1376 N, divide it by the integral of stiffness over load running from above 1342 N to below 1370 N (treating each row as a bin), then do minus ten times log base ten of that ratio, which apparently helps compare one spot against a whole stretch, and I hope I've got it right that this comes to 14.3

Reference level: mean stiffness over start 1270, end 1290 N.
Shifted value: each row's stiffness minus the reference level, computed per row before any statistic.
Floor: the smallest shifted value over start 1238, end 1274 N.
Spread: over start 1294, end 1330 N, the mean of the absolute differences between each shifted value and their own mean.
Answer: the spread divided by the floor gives 0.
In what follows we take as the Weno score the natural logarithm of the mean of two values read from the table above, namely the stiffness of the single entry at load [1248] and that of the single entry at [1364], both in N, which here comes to 5.14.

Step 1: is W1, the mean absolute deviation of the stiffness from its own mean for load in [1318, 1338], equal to 2.4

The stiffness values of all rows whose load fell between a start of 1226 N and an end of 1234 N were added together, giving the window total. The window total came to 341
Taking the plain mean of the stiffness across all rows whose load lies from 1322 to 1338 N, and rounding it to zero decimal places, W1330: 172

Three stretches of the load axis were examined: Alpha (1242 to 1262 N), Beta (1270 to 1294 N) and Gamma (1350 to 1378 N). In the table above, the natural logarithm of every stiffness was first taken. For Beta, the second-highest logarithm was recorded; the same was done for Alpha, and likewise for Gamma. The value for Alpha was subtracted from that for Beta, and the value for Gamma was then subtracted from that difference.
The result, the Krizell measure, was -5.183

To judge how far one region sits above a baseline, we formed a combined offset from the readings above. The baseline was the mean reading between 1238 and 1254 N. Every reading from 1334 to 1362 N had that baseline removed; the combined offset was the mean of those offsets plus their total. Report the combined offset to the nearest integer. 68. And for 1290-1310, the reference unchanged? 24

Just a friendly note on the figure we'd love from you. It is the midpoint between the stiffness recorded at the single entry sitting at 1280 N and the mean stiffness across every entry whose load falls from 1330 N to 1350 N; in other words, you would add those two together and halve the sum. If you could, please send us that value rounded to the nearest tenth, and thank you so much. 168.8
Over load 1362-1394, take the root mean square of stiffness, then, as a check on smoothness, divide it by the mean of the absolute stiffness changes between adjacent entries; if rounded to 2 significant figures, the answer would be 14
